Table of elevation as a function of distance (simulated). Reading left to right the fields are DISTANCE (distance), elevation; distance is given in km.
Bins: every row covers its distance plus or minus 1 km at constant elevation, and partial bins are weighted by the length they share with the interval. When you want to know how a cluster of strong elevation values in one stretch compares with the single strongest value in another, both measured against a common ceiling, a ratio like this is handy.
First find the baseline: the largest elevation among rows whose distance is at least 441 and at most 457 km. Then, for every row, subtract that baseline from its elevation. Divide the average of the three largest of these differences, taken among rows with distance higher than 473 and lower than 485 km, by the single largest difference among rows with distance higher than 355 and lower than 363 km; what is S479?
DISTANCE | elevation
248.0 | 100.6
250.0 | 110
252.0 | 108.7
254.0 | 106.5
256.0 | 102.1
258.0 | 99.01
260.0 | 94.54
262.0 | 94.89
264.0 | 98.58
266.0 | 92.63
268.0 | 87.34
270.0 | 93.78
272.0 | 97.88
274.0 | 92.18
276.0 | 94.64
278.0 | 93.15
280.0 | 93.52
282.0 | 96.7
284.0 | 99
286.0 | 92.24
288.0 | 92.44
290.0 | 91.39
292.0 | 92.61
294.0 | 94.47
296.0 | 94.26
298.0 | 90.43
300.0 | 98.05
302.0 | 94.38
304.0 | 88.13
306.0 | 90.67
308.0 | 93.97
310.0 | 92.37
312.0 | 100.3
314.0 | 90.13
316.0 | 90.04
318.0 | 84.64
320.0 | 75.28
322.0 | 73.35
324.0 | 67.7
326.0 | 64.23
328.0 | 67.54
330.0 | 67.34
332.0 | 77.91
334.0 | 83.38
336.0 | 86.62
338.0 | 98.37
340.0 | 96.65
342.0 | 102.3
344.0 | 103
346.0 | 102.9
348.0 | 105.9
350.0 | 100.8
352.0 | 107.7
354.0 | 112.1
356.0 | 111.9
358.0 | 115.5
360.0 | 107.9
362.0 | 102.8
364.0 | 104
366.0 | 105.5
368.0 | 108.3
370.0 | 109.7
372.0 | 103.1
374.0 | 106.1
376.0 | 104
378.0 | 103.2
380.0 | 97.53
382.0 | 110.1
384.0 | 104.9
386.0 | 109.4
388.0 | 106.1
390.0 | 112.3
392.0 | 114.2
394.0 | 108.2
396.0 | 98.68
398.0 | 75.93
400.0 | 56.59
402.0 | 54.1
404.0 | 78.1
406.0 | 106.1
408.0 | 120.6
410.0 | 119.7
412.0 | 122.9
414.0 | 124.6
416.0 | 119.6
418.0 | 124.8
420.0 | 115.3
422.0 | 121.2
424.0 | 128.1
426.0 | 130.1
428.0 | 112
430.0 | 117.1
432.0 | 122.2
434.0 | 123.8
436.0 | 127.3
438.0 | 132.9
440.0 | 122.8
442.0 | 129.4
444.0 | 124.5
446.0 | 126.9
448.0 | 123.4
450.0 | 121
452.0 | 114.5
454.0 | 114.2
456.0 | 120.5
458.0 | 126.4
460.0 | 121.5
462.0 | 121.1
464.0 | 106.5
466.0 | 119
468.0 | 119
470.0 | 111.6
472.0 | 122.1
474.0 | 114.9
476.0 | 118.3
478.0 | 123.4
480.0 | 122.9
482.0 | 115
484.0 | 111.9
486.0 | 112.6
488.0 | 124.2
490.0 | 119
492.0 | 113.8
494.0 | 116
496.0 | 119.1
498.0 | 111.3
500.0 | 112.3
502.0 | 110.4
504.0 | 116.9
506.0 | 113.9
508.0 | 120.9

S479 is 0.57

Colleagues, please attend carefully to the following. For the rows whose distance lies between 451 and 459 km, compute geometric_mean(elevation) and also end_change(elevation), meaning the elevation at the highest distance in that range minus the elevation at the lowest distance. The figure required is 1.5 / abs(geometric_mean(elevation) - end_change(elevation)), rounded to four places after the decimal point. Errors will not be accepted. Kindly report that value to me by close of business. 0.0140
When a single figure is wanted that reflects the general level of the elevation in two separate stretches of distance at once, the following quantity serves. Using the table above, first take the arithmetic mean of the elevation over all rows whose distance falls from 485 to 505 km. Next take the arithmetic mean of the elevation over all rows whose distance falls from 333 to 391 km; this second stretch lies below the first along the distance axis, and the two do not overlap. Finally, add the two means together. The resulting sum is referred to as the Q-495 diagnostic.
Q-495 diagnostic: 220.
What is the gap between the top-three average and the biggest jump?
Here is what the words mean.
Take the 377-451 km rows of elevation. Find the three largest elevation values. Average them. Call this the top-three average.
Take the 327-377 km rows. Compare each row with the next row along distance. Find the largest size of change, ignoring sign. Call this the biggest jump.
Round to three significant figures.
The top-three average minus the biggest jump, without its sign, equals 119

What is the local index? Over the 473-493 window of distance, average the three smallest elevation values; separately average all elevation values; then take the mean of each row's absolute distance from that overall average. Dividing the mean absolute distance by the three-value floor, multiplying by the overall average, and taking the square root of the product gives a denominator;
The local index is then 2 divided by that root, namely 1.0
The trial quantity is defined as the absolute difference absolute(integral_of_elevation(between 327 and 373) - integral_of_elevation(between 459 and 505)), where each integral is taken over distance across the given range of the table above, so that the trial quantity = 803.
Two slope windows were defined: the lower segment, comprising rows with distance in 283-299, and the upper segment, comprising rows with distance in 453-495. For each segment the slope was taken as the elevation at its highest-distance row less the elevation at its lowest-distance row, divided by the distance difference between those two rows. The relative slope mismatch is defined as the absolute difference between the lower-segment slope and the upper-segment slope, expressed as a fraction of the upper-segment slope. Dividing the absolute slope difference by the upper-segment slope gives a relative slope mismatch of 15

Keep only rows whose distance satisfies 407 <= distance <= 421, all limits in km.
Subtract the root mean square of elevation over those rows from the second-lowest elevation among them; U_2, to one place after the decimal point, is -1.5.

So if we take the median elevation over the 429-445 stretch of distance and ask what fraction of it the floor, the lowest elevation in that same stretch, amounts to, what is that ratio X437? 0.943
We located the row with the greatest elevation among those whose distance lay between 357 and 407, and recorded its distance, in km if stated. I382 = 358.0 km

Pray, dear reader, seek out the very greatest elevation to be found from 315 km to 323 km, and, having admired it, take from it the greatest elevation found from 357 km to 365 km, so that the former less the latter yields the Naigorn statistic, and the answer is -25.5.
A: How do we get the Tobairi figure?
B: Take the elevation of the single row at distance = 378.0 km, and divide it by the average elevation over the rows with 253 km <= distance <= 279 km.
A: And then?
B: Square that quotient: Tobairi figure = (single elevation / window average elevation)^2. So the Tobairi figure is 1.2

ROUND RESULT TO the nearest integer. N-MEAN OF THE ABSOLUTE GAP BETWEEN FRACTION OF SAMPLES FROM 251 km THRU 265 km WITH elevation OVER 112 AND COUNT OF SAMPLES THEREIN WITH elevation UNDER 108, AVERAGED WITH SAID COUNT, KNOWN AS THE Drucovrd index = 6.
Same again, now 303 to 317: 7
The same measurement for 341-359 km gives 6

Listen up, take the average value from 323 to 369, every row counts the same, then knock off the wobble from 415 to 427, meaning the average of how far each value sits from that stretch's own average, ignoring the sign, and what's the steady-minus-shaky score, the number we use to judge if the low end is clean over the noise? 91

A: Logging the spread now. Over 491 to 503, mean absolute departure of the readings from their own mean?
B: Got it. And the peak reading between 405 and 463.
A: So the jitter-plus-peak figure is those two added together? 135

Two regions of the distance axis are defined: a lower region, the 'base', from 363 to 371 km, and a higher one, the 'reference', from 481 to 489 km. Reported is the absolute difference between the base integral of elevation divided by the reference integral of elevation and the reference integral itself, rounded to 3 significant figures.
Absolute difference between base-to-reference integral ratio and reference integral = 926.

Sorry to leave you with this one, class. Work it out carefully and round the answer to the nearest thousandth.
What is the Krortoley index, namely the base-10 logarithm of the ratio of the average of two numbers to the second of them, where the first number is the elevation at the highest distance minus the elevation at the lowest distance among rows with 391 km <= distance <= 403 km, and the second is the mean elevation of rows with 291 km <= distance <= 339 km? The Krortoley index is -0.826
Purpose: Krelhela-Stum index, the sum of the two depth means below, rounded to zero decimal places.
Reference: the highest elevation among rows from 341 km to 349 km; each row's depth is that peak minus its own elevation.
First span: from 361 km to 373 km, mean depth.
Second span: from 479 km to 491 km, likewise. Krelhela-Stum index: -11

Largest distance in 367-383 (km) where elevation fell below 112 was 382.0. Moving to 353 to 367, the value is 366.0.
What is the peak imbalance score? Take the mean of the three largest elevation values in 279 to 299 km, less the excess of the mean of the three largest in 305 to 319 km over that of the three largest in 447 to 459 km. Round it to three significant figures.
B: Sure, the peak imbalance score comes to 125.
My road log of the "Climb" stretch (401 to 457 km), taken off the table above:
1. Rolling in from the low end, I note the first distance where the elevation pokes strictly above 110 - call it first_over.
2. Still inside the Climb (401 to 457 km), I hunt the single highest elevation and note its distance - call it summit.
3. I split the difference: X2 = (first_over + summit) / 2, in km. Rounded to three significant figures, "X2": 423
